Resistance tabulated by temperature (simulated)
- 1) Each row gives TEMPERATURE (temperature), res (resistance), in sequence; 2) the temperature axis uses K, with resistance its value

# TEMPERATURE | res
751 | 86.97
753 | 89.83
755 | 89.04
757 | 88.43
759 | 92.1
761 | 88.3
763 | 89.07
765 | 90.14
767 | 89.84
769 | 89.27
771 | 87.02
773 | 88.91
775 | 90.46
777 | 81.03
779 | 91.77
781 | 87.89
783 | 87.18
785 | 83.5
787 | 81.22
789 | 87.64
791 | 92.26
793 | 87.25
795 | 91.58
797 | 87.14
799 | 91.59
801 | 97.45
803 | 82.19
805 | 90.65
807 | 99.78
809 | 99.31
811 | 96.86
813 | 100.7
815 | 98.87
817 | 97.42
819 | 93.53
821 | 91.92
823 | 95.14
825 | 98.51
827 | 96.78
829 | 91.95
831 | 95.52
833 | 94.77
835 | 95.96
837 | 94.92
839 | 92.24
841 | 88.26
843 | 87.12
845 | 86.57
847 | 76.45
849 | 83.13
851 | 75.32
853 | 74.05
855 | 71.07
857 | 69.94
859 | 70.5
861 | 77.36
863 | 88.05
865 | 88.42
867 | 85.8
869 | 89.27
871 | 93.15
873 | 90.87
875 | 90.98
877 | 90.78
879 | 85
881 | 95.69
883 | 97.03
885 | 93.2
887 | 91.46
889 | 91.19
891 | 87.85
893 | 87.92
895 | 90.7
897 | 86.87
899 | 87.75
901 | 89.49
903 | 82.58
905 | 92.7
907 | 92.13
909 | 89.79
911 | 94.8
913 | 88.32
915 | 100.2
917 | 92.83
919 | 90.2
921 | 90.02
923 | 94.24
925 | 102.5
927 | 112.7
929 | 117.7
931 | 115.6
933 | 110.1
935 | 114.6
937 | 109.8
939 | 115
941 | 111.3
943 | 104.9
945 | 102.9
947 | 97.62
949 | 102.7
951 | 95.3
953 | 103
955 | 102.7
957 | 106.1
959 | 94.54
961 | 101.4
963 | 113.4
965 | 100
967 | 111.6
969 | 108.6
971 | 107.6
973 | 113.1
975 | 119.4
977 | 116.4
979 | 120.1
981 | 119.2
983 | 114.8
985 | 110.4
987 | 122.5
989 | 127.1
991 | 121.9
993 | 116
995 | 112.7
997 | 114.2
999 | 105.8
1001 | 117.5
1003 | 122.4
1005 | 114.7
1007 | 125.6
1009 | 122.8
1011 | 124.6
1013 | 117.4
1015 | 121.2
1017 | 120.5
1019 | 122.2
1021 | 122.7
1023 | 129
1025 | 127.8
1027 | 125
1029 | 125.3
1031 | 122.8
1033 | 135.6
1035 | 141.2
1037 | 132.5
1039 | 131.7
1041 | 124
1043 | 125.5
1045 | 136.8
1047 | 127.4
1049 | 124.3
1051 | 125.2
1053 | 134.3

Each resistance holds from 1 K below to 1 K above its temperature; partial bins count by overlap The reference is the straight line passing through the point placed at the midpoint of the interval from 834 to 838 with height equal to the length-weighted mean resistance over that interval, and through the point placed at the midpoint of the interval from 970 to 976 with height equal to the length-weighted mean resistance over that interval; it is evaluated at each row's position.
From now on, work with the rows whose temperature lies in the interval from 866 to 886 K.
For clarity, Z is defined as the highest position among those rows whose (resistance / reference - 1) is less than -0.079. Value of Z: 885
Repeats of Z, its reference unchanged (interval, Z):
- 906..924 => 923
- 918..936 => 923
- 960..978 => 965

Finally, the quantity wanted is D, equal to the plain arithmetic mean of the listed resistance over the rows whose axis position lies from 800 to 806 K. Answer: 90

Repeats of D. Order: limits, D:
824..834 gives 96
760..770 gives 89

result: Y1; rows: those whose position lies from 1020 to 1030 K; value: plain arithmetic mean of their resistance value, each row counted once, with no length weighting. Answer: 126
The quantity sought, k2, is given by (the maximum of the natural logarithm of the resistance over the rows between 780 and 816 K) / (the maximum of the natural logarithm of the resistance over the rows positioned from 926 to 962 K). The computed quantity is 0.97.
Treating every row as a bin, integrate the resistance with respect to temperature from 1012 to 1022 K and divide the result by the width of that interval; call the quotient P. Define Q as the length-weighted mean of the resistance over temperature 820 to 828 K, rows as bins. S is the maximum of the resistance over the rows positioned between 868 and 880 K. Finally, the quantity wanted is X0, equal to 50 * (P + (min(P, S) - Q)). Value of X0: 5918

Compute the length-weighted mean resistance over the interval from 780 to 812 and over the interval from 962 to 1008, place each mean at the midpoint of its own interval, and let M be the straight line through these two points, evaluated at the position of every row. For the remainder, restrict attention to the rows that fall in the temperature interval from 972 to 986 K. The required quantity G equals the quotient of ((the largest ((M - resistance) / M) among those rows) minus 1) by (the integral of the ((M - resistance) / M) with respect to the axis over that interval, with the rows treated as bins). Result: 5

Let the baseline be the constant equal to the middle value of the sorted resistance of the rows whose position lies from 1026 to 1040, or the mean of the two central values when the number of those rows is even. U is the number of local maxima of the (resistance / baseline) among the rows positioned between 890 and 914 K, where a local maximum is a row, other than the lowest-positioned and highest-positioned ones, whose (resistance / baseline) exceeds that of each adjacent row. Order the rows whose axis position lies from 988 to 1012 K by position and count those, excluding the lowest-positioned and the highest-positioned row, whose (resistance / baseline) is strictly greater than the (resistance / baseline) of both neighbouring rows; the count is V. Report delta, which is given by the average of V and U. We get 3.5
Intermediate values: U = 4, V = 3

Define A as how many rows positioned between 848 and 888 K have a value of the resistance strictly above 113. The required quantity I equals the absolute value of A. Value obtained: 0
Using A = 0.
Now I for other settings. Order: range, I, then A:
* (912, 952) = 4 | 4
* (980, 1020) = 17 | 17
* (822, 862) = 0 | 0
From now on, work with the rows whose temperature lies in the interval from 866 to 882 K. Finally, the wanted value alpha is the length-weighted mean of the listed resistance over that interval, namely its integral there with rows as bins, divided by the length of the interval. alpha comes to 90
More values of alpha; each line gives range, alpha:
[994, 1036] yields 122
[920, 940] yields 108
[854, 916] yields 88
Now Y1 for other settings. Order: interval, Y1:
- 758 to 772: 89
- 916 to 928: 97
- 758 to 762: 90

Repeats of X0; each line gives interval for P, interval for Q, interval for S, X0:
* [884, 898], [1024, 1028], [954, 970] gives 2668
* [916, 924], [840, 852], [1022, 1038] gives 5042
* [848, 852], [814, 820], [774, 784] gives 3092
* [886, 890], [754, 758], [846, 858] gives 4286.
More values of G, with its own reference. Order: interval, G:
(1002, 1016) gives 3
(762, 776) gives 2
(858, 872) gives 0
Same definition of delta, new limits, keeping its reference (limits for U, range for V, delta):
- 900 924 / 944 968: 3.5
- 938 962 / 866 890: 3.0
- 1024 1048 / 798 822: 3.0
